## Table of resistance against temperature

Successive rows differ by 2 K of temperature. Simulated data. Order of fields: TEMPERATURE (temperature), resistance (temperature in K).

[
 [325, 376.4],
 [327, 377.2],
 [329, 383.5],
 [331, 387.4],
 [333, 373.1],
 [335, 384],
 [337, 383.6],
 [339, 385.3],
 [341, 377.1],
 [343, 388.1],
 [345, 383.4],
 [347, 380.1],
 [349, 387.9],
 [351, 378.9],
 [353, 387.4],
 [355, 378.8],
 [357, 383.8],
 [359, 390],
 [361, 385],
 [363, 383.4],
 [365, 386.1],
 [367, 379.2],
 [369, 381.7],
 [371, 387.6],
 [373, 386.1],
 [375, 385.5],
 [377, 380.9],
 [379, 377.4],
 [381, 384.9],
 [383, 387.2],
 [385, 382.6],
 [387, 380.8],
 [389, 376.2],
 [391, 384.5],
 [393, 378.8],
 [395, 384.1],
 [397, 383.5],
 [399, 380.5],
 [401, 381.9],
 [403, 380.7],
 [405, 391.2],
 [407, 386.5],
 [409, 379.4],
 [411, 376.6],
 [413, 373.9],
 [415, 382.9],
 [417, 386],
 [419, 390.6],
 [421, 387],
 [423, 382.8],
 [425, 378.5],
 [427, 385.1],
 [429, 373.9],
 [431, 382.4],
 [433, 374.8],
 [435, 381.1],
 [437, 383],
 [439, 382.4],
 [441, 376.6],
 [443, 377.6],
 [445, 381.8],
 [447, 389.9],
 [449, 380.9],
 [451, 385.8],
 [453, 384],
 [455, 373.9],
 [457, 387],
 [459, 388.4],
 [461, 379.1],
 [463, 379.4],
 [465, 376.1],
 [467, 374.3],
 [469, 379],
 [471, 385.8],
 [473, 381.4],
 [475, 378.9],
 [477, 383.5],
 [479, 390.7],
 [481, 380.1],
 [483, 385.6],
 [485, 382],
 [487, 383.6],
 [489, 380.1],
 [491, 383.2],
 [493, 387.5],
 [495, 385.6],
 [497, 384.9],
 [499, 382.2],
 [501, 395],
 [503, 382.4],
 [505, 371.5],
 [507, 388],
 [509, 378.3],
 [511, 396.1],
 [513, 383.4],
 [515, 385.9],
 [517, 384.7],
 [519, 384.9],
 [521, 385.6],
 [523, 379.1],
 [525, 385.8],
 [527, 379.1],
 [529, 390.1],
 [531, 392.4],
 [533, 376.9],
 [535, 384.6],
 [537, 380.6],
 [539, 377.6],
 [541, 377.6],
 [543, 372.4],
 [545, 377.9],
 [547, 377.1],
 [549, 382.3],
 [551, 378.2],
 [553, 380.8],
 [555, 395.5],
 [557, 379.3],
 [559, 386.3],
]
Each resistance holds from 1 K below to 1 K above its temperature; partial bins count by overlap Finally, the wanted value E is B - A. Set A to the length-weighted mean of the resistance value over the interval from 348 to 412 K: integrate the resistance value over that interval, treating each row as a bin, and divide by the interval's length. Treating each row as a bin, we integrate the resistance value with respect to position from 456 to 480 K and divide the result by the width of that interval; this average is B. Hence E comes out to -1.1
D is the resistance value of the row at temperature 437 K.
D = 383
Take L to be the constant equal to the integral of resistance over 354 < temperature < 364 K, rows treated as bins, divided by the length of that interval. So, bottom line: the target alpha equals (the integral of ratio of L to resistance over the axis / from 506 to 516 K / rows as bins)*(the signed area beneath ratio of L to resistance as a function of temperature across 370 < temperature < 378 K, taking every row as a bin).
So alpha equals 79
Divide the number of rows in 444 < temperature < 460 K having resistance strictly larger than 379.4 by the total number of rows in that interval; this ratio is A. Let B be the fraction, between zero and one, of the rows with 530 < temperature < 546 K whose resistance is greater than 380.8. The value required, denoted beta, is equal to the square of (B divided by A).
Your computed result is 0.1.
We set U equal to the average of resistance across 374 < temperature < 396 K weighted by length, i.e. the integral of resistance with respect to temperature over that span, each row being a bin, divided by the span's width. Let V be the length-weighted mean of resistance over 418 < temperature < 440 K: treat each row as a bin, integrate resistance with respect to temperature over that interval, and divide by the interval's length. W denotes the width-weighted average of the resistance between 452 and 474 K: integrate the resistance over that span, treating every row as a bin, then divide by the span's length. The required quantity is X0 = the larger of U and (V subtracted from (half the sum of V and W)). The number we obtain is 382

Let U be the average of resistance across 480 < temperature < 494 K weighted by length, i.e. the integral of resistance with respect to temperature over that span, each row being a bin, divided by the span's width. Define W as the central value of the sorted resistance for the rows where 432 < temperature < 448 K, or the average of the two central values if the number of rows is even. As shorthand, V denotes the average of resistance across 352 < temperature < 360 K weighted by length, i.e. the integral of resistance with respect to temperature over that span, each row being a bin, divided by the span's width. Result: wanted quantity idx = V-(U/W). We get 384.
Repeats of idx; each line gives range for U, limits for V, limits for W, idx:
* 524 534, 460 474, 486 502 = 378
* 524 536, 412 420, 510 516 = 382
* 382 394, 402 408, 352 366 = 385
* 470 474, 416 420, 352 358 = 387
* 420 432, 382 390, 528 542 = 381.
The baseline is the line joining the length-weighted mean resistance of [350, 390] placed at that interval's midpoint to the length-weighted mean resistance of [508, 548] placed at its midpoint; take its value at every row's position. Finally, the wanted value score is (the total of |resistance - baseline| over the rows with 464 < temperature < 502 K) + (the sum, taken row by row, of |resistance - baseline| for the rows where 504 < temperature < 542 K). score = 162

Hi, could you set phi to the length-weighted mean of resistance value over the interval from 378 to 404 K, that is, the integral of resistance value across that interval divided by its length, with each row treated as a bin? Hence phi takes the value 381.8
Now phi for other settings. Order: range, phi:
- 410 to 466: 381.5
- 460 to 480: 380.8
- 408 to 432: 381.6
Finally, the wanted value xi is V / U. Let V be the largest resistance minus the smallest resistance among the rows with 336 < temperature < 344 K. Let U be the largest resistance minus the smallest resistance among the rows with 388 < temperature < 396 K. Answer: 1.3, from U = 8.3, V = 11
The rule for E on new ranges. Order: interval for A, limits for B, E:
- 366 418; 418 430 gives 0.7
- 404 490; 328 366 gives 1.6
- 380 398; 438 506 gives -0.2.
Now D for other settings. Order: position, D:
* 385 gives 382.6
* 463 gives 379.4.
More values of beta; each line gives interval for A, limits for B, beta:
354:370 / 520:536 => 0.7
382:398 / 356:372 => 1.4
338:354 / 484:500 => 1.4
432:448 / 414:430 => 1.4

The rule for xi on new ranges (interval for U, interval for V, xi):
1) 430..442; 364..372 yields 1.0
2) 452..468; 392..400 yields 0.4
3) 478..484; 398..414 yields 1.6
